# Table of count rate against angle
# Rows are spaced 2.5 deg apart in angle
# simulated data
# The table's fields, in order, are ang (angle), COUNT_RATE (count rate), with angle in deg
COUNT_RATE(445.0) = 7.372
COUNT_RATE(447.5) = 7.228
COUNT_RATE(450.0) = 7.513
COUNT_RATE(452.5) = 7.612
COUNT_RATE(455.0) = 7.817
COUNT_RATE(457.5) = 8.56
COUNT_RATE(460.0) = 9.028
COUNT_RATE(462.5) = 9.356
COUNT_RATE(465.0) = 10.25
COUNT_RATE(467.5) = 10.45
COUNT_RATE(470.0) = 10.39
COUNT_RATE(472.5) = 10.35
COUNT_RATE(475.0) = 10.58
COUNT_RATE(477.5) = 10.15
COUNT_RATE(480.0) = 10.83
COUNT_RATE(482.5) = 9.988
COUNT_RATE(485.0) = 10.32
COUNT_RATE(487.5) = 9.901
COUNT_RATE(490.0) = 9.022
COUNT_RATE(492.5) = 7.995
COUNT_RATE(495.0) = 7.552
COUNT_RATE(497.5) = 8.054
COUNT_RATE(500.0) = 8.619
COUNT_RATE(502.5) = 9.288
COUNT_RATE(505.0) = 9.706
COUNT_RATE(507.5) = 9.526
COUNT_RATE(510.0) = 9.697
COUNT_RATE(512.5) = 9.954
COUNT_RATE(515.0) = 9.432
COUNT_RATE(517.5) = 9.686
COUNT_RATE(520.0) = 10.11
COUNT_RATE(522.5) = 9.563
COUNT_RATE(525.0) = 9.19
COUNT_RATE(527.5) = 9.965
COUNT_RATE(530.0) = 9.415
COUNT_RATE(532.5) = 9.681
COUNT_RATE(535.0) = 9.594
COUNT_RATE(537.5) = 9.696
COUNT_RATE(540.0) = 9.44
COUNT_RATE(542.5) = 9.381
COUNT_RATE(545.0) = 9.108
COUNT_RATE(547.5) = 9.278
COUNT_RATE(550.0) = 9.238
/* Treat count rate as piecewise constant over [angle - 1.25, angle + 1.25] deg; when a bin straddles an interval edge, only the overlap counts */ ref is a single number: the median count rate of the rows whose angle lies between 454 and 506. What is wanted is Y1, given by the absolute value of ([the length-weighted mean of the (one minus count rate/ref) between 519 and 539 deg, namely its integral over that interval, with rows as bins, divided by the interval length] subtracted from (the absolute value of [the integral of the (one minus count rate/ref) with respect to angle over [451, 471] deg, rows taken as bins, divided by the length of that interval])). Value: 0.05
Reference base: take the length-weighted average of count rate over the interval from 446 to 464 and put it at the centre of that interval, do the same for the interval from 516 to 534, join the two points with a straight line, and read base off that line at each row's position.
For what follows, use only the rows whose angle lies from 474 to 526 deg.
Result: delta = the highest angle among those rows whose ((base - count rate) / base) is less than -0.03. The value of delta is 520.0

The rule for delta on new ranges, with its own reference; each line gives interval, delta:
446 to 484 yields 482.5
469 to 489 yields 487.5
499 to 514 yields 512.5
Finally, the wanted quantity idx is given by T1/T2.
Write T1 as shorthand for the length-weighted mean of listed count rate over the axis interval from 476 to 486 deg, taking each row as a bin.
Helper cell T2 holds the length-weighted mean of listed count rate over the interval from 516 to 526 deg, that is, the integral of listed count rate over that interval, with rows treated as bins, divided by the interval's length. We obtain 1.07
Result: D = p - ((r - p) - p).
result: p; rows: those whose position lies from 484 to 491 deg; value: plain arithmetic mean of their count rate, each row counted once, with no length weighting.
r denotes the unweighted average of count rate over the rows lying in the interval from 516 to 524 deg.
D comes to 19.5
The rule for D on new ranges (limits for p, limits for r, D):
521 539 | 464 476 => 18.4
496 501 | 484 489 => 14.9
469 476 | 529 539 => 21.7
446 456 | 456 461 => 13.8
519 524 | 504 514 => 19.8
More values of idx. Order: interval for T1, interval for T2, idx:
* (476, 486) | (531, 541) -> 1.08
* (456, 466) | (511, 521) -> 0.94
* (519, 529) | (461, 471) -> 0.96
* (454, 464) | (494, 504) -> 1.04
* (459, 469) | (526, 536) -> 1.02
